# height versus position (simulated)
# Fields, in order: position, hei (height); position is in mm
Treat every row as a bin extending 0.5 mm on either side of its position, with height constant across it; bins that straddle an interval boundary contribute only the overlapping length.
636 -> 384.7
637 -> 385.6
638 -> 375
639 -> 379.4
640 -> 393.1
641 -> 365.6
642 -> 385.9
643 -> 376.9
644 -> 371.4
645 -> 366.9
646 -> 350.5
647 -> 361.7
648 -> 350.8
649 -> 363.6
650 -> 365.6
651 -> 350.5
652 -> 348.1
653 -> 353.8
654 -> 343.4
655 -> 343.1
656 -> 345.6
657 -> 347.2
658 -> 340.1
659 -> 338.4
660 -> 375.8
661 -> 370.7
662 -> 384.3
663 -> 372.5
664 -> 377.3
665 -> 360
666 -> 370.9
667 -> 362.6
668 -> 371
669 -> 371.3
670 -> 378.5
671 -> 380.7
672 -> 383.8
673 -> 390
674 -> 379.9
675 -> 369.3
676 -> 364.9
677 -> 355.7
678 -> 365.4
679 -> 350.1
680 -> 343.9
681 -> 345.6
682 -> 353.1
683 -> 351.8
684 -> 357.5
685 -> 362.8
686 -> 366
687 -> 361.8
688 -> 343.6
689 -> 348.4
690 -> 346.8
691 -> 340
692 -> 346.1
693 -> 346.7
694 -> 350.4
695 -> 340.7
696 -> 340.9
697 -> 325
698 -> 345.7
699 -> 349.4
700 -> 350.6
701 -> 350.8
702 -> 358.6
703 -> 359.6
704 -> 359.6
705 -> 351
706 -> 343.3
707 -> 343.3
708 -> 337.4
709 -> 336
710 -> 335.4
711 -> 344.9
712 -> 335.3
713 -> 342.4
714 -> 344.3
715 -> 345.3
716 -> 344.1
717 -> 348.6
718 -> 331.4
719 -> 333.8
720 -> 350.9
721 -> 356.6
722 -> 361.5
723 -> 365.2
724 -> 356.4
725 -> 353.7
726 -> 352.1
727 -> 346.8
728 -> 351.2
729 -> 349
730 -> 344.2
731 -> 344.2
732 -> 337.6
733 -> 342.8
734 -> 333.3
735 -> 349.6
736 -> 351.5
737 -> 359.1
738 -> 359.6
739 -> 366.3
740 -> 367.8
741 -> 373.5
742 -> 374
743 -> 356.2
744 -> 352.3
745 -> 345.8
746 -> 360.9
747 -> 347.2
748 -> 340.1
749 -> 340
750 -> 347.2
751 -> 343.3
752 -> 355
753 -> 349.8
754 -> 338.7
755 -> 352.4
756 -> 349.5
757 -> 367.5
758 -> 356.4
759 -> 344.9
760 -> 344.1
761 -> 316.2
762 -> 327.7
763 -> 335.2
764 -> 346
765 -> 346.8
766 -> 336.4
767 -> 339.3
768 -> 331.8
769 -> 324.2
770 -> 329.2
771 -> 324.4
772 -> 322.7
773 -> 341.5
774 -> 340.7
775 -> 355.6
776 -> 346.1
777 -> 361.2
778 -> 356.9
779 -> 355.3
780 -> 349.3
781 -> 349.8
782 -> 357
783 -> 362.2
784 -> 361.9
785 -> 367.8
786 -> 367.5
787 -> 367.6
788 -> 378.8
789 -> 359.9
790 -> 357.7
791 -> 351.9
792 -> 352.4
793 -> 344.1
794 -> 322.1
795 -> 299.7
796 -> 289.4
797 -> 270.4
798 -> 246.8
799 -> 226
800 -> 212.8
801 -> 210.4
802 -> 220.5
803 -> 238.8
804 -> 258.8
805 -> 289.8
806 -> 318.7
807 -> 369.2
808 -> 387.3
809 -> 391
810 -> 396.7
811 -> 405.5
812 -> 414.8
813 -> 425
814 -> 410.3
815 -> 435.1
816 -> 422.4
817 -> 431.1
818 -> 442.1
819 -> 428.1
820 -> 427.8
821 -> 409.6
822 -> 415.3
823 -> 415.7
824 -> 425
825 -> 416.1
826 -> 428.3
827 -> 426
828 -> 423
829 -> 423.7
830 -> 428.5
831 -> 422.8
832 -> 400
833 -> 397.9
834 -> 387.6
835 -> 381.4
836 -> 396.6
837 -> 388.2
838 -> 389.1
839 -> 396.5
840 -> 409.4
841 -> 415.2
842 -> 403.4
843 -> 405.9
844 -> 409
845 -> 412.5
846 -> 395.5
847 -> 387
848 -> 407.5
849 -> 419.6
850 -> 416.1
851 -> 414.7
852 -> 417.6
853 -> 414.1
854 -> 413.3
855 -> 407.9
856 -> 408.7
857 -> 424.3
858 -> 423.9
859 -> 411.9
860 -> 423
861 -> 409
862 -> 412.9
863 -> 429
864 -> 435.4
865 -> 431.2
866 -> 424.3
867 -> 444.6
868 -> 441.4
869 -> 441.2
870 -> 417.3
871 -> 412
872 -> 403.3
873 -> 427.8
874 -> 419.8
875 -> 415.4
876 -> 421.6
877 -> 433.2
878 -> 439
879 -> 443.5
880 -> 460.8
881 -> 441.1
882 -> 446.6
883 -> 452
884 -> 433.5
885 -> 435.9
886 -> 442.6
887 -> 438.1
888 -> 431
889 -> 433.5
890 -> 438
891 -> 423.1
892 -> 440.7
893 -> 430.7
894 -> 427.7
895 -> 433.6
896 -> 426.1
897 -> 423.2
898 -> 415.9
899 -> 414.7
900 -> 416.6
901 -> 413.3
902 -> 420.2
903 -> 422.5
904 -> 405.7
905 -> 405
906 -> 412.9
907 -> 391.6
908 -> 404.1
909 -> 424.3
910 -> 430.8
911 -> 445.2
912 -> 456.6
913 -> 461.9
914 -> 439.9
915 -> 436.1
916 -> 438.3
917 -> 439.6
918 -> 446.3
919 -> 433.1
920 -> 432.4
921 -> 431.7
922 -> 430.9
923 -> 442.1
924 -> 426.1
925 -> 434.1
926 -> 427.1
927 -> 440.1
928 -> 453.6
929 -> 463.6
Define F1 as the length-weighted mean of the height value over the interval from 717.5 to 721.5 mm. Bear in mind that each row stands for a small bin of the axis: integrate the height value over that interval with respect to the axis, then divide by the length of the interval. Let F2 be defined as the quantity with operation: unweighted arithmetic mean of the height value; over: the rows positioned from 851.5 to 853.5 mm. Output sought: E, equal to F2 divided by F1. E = 1.21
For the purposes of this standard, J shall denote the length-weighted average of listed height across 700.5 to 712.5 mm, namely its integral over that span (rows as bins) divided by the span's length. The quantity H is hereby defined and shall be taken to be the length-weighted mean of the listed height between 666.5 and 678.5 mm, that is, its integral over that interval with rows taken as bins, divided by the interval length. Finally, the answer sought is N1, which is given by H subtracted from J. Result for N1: -26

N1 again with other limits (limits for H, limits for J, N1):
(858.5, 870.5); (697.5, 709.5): -78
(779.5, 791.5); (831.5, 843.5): 37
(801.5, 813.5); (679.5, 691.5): 9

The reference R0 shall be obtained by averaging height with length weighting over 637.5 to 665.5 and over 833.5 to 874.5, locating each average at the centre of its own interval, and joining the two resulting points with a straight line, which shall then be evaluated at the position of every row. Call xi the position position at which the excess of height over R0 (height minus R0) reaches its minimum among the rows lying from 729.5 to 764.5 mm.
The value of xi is 761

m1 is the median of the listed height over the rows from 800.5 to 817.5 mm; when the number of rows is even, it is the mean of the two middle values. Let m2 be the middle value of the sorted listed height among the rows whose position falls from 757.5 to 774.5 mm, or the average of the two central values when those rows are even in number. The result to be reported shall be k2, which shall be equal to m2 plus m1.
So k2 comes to 727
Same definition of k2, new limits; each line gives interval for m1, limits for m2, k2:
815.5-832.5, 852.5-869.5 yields 848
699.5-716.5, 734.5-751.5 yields 697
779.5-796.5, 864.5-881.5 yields 788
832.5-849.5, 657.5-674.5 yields 770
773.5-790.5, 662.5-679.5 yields 729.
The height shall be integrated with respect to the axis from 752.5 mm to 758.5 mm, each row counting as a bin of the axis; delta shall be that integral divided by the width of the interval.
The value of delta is 352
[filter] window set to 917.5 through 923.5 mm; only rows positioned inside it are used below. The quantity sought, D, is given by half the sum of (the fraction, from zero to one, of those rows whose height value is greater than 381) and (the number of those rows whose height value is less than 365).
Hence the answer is 0.5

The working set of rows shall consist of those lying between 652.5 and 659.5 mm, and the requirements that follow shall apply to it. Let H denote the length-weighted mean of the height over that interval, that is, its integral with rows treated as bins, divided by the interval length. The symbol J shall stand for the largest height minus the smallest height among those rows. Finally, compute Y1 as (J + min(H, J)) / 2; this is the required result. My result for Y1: 15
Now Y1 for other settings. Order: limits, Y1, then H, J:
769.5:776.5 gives 33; 337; 33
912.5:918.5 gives 26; 444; 26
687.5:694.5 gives 10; 346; 10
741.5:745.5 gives 28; 357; 28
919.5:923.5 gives 11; 434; 11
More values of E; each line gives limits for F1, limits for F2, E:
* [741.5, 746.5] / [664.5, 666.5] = 1.02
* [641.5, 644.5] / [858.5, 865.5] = 1.12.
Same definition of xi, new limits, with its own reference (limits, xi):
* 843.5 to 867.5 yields 847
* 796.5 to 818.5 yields 801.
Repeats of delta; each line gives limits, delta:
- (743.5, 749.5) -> 348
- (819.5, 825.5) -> 418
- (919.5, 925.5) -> 433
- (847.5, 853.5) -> 415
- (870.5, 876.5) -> 417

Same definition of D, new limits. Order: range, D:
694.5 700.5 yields 3.0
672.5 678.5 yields 1.1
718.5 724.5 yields 2.5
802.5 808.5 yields 2.1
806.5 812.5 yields 0.4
